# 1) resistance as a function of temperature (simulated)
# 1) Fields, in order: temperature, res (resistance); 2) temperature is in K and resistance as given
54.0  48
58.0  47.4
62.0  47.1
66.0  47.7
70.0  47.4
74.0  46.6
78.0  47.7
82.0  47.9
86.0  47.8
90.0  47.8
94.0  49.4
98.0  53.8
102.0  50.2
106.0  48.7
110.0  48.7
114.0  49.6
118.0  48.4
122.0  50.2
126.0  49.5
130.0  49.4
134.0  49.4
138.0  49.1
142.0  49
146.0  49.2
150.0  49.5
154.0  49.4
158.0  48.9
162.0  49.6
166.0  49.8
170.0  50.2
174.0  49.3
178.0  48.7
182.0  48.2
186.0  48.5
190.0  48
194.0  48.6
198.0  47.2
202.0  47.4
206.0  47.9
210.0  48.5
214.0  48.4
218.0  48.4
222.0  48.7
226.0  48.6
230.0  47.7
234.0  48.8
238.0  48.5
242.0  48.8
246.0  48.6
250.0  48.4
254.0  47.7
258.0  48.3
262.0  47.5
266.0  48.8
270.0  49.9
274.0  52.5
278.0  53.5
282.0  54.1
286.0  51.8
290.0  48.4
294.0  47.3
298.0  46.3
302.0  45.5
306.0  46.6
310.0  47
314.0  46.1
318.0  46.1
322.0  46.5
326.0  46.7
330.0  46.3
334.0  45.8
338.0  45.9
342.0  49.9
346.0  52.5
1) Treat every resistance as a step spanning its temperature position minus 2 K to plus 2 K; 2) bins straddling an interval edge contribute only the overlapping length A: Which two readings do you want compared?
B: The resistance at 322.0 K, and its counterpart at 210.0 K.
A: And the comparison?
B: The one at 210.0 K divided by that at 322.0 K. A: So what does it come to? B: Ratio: 1.04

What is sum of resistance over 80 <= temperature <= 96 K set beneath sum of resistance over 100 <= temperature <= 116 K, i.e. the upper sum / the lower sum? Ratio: 1.02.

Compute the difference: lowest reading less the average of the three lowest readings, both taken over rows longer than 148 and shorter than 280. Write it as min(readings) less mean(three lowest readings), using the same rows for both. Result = -0.17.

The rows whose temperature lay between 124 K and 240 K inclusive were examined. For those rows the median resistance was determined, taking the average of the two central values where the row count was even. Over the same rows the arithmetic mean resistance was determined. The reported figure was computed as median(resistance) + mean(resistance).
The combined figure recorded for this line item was 97.5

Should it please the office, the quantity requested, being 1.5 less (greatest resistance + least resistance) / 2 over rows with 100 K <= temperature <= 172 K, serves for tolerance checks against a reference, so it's -47.8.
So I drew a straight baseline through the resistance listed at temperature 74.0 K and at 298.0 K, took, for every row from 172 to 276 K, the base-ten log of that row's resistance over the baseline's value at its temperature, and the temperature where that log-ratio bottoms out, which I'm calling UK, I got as 198.0 K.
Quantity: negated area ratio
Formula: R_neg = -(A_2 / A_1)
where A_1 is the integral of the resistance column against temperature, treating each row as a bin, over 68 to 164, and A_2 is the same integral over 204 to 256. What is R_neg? -0.53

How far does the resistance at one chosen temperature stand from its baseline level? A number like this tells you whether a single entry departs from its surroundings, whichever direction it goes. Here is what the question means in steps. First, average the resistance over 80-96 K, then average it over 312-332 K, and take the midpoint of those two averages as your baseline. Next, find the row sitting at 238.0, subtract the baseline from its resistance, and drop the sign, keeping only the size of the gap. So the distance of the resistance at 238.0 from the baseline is 1.2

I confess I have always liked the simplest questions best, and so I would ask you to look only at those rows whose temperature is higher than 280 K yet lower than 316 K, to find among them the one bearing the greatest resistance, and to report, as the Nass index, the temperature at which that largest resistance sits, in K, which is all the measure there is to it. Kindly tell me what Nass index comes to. 282.0 K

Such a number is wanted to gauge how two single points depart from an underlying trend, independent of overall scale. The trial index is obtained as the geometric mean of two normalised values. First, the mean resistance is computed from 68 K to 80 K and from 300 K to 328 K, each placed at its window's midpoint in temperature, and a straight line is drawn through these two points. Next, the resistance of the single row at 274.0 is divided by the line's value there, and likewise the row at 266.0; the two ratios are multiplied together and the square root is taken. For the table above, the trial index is 1.09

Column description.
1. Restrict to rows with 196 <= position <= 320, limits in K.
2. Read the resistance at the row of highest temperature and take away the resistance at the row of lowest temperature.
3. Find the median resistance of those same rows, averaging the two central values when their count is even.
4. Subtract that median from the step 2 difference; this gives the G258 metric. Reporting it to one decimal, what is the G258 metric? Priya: -49.5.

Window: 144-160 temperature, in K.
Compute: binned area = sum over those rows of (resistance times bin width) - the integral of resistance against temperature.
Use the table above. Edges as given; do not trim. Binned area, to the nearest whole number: 788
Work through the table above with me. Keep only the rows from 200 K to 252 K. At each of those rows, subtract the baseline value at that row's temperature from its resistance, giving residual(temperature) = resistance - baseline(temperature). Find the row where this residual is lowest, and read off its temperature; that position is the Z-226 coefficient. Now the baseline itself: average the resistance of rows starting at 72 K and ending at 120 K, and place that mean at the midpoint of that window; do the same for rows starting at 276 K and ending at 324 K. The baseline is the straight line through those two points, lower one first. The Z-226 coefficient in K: 202.0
